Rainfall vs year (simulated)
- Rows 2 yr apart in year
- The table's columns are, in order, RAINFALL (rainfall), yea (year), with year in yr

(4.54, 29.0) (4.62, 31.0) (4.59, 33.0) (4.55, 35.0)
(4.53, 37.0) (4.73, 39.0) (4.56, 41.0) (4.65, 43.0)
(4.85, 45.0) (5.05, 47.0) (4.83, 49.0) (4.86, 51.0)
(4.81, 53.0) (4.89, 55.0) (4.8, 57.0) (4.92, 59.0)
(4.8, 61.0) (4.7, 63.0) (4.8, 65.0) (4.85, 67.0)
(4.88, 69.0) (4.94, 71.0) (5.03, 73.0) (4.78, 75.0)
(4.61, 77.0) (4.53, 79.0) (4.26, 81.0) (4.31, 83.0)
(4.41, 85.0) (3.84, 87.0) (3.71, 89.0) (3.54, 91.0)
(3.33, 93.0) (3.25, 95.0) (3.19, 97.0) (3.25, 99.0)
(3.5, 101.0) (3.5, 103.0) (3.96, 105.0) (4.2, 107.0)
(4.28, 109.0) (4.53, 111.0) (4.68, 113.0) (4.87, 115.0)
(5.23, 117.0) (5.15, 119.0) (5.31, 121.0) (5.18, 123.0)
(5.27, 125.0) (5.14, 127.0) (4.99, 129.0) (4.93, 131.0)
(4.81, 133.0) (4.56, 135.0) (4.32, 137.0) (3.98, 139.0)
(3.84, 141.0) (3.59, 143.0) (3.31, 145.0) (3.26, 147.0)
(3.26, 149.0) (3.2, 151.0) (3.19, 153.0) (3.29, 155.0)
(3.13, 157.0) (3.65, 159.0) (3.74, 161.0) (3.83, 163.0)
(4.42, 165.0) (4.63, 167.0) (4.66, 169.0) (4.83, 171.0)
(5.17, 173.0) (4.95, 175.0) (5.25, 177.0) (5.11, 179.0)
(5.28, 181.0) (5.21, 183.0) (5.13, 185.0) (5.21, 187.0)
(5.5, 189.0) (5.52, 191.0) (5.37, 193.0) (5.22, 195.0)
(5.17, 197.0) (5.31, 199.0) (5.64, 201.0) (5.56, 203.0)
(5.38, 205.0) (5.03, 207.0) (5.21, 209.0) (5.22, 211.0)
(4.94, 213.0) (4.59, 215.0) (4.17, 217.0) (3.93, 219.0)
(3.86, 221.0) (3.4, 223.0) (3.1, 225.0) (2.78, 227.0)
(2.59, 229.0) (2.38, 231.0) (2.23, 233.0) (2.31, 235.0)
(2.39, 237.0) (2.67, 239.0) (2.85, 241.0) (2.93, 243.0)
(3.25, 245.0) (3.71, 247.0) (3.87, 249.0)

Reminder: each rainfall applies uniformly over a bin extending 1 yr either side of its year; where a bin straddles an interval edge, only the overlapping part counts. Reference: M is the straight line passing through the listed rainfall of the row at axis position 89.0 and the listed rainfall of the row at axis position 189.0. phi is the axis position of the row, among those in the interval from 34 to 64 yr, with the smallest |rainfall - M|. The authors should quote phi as 63.0 yr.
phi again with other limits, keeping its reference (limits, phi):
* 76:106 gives 89.0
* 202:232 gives 203.0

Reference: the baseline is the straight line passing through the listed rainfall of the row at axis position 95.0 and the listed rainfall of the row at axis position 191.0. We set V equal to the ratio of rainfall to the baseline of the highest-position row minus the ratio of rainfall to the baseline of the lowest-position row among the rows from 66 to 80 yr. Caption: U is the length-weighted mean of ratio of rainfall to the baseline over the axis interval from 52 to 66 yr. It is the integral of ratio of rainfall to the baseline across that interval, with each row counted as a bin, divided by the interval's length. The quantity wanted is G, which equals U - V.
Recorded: 2.3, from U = 2.0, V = -0.3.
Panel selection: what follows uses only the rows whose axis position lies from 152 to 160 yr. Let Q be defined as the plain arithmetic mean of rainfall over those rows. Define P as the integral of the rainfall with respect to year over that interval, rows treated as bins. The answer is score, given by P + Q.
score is 30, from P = 27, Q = 3.3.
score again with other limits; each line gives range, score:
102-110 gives 36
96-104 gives 30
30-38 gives 41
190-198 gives 48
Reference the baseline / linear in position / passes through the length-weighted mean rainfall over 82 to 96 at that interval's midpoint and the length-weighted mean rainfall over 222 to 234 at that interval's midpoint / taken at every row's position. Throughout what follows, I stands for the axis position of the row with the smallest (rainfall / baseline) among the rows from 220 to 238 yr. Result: 233.0 yr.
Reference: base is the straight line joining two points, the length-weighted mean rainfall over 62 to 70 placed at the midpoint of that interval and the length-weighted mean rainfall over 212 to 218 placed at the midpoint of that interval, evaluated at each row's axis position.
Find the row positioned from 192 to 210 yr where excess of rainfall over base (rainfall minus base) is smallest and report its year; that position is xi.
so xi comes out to 207.0 yr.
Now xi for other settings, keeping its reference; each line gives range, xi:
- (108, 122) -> 109.0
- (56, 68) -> 63.0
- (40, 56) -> 41.0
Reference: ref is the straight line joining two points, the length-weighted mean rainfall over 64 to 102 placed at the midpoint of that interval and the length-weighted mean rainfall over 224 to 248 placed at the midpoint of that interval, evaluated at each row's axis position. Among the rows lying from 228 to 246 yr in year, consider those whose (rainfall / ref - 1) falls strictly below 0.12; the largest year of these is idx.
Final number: 243.0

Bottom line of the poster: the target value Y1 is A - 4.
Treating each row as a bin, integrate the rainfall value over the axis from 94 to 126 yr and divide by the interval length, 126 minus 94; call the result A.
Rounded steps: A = 4.3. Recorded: 0.33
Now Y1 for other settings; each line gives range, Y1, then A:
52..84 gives 0.74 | 4.7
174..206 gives 1.30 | 5.3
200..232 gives 0.24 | 4.2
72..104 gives -0.06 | 3.9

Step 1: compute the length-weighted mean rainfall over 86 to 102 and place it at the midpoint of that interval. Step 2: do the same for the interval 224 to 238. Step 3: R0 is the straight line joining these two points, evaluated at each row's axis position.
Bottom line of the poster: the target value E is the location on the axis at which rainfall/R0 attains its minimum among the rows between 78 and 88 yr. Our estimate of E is 87.0 yr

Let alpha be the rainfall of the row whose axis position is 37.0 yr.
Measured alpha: 4.53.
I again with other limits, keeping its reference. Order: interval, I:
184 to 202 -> 185.0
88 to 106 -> 97.0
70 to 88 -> 87.0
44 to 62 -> 45.0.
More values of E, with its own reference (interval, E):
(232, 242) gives 233.0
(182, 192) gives 185.0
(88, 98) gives 97.0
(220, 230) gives 229.0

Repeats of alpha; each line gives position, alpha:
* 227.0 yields 2.78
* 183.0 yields 5.21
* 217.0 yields 4.17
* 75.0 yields 4.78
